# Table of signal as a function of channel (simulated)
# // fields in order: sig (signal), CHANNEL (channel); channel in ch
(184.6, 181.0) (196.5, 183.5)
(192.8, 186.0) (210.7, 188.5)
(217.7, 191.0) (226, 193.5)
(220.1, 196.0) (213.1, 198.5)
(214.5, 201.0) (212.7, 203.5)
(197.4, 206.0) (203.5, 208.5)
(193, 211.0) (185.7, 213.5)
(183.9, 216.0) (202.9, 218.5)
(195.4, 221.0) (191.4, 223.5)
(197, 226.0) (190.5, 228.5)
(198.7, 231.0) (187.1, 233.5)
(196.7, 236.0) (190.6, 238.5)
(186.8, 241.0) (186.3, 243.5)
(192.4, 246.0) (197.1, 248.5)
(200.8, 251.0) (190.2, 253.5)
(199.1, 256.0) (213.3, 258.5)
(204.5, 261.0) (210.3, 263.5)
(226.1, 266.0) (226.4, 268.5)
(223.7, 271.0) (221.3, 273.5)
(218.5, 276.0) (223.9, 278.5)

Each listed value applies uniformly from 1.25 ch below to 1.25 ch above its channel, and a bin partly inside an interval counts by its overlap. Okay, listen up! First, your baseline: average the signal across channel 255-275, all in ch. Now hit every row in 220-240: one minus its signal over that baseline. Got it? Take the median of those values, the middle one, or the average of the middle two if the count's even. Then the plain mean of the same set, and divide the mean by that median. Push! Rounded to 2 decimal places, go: 1.00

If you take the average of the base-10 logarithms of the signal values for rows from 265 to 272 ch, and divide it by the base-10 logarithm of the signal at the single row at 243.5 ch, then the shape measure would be 1.04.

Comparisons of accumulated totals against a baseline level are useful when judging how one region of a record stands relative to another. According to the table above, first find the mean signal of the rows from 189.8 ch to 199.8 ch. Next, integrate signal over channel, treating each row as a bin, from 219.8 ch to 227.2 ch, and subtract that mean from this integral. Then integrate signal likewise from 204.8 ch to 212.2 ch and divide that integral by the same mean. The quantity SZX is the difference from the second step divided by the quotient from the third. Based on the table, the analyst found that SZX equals 183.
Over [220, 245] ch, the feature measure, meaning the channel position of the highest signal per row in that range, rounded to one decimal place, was 231.0 ch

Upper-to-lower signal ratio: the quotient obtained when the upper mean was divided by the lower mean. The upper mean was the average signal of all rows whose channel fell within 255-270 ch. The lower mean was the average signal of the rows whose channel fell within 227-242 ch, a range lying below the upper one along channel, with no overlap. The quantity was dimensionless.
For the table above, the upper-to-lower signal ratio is 1.11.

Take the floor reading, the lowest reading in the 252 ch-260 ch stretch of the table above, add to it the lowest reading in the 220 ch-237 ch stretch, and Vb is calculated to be 377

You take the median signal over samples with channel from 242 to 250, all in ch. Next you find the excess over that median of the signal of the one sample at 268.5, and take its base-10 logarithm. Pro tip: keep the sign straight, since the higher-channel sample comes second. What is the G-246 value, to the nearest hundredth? 1.53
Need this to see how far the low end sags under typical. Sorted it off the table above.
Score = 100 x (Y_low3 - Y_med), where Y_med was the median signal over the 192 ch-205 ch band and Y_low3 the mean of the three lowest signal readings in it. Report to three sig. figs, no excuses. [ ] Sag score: -107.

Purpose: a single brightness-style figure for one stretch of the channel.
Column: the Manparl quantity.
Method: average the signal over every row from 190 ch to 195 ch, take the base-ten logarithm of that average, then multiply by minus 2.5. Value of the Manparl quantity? -5.87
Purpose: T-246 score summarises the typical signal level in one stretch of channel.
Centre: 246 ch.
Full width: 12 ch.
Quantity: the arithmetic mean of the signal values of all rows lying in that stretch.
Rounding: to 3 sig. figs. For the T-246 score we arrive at 193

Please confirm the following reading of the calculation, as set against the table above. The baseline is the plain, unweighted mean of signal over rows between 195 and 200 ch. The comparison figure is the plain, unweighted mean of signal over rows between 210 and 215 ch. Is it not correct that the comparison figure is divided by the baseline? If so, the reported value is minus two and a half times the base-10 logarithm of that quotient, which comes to 0.15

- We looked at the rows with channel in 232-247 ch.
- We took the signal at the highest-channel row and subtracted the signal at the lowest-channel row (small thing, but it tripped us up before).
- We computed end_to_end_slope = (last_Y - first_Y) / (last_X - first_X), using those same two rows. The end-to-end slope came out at 0.42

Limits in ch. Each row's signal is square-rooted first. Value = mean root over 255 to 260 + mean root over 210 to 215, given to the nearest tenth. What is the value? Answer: 28.1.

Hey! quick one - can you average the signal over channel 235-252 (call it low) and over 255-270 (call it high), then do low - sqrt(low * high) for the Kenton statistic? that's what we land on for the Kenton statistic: -10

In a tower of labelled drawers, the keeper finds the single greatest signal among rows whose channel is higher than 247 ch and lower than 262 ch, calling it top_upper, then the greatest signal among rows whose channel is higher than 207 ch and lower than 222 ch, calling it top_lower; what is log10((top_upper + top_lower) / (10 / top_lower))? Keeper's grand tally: 3.93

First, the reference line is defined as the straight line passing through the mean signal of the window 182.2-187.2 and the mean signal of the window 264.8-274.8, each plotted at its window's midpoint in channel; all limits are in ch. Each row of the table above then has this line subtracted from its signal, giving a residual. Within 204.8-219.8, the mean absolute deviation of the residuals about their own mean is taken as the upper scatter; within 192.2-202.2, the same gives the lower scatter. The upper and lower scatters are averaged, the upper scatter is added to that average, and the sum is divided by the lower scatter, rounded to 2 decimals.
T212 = 2.49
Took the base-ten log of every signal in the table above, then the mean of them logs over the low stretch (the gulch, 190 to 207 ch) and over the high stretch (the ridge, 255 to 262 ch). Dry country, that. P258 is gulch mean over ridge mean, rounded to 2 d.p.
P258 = 1.01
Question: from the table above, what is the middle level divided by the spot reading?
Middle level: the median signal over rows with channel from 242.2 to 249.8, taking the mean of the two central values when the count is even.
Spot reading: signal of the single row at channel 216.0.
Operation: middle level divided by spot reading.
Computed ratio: 1.05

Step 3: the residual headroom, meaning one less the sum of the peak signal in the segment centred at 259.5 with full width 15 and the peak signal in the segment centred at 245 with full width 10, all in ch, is -422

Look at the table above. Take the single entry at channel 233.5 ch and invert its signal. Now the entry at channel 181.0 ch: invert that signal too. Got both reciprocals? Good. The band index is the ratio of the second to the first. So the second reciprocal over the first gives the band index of 1.01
